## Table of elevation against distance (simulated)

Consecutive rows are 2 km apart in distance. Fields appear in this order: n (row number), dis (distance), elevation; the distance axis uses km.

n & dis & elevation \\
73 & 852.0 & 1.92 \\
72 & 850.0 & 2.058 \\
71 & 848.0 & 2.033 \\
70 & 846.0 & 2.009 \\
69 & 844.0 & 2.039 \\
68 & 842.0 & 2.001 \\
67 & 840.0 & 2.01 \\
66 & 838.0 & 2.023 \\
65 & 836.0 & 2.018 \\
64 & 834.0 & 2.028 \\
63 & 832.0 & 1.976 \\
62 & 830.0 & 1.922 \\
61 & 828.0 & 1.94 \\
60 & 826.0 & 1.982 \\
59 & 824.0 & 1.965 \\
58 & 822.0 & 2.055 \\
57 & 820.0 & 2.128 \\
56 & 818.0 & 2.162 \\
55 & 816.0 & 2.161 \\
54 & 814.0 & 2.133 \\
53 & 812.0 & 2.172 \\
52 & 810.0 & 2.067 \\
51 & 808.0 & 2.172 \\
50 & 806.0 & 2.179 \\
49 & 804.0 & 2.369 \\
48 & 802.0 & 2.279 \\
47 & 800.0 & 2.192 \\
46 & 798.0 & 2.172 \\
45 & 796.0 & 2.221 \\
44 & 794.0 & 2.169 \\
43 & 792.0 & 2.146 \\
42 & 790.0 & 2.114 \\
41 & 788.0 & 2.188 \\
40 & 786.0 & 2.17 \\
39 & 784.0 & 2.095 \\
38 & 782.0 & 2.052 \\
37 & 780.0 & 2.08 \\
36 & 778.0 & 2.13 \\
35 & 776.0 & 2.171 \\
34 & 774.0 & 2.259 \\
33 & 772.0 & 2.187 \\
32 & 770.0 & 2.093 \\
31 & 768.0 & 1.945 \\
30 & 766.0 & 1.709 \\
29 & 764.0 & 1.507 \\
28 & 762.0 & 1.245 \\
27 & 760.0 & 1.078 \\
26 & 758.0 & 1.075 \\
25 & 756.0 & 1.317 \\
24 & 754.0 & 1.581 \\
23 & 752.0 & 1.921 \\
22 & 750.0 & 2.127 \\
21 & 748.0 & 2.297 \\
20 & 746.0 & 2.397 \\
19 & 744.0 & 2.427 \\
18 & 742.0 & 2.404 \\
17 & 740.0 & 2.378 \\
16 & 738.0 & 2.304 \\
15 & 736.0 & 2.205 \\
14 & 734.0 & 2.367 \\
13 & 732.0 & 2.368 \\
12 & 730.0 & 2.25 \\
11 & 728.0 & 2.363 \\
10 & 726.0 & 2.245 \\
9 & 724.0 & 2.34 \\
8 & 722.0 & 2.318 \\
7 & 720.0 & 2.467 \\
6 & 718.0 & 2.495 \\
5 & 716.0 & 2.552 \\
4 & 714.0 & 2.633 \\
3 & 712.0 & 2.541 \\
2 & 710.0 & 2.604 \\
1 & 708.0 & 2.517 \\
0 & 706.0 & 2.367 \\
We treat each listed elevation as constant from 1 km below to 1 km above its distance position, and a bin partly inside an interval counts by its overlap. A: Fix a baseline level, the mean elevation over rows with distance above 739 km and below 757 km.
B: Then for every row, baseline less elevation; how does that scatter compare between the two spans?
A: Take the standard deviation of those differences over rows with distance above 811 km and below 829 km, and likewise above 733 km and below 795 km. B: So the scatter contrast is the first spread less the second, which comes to -0.3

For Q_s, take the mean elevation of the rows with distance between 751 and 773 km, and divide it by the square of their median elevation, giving 0.642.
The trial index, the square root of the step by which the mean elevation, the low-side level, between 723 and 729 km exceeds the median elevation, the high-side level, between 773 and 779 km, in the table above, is 0.38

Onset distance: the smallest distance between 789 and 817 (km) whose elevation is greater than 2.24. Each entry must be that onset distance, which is 802.0 km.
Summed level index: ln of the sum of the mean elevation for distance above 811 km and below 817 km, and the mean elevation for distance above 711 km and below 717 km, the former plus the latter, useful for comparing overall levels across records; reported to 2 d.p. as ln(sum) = 1.55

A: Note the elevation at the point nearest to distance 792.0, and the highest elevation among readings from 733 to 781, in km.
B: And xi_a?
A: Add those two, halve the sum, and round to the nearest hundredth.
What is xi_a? 2.29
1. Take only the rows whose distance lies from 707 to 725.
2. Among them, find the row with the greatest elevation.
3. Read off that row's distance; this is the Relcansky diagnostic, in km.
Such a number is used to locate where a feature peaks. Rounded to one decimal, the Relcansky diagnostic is 714.0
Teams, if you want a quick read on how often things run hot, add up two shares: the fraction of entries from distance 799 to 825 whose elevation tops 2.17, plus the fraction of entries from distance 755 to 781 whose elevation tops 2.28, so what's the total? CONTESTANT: 0.46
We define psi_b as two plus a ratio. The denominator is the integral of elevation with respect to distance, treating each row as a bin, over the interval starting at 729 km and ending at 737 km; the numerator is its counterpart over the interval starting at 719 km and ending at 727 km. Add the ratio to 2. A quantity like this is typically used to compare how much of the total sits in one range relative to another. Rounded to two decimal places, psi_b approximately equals 3.02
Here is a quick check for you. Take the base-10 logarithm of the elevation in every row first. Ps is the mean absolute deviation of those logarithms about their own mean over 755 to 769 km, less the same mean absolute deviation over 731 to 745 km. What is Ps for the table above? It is 0.070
